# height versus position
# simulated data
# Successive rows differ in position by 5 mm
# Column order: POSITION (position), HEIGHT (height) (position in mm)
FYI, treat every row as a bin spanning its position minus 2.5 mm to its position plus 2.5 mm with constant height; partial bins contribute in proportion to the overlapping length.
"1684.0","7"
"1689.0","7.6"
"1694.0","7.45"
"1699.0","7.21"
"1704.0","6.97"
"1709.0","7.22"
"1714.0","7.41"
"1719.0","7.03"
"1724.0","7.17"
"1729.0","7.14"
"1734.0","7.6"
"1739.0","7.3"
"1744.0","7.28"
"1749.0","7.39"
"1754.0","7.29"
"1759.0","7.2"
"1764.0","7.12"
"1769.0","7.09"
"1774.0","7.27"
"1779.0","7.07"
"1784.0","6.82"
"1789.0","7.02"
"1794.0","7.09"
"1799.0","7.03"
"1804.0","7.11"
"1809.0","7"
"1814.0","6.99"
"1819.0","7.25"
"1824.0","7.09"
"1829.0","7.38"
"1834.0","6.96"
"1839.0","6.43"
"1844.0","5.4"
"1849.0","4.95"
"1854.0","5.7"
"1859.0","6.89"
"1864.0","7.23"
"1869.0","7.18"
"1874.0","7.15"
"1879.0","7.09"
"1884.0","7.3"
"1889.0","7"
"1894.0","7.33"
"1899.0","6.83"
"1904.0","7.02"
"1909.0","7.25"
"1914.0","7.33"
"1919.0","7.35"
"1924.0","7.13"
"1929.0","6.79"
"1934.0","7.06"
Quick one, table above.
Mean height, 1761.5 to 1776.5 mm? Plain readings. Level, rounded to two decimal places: 7.16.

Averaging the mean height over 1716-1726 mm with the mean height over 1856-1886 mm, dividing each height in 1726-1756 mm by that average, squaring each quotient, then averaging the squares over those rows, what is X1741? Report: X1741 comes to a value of 1.06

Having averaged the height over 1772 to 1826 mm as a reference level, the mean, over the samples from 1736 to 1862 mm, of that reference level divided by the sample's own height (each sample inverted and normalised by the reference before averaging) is 1.04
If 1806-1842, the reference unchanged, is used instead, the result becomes 1.01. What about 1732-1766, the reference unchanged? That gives 0.97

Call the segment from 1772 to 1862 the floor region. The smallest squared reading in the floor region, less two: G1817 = 22.5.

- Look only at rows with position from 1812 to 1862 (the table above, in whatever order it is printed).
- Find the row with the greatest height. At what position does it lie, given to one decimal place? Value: 1829.0 mm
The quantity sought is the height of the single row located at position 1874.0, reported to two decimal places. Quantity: 7.15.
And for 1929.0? 6.79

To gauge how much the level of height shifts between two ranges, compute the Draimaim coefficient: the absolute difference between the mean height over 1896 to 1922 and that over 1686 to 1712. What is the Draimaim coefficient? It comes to 0.13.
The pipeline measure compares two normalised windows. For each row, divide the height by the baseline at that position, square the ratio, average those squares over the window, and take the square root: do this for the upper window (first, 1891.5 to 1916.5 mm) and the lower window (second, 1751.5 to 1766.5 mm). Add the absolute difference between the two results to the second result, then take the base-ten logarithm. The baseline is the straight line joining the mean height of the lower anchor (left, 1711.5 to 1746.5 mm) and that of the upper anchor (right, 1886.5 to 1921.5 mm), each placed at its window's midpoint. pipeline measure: 0.000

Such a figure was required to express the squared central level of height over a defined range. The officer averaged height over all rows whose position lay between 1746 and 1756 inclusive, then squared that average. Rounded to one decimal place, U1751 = 53.9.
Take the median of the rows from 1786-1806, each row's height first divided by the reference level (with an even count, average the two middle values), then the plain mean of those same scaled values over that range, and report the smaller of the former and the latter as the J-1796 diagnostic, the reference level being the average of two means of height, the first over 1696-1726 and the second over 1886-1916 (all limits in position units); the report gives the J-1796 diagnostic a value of 0.99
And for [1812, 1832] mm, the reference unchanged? 1.00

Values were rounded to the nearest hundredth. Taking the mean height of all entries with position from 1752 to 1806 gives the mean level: 7.10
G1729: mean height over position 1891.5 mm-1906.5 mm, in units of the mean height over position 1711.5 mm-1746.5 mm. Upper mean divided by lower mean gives 0.97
